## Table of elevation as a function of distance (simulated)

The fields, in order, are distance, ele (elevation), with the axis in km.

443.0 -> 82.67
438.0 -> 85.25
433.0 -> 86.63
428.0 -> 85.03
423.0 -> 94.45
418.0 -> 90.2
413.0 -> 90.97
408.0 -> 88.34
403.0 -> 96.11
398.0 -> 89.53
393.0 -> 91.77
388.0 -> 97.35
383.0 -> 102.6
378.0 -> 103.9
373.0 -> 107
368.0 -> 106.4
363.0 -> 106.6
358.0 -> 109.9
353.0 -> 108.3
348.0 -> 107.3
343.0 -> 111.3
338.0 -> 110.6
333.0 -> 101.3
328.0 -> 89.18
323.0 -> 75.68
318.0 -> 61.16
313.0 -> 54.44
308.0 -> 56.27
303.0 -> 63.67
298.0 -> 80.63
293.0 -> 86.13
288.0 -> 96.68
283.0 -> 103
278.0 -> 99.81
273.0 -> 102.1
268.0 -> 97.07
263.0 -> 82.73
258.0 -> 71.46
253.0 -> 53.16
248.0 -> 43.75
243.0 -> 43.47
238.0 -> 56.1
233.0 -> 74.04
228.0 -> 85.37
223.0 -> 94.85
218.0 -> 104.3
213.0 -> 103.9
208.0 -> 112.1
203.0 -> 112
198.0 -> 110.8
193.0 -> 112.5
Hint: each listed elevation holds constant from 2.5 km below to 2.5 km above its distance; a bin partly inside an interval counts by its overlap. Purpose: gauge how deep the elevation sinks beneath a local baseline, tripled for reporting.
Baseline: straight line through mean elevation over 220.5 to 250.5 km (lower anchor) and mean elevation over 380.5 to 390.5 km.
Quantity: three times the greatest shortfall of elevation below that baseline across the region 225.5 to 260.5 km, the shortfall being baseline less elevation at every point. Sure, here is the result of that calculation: 76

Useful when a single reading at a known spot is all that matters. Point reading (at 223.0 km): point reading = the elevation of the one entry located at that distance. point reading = 94.85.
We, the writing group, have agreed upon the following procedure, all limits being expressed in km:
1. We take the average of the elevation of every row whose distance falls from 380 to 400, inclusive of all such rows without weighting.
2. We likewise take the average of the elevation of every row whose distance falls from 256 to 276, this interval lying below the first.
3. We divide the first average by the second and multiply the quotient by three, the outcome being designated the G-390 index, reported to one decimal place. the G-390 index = 3.2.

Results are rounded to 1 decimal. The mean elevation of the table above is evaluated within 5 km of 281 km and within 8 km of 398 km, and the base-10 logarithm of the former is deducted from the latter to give 90.5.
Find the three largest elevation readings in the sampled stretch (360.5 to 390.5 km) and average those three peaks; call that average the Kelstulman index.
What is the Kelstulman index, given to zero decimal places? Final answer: 107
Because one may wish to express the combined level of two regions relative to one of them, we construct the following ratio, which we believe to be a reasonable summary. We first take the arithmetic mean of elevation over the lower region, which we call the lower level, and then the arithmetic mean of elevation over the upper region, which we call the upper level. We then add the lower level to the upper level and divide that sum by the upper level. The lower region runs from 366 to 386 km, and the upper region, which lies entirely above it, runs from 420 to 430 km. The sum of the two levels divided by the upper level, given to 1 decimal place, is 2.2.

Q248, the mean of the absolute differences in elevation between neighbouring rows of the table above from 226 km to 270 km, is 12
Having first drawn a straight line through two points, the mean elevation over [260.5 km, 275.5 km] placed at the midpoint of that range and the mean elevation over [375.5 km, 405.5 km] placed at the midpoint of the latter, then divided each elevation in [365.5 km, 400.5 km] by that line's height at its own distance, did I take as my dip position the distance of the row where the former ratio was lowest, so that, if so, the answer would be 398.0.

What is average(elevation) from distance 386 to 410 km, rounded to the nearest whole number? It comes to 93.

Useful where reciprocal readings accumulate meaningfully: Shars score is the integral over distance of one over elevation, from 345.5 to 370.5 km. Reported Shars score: 0.232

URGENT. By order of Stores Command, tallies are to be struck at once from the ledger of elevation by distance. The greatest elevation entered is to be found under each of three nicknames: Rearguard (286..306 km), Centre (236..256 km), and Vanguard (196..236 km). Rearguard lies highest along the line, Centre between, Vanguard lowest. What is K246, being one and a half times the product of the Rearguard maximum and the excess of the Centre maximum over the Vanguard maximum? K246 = -8121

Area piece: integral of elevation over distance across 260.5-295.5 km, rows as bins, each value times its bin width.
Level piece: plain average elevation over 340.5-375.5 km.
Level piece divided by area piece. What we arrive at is 0.032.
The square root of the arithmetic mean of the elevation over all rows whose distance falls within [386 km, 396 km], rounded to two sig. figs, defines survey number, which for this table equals 9.7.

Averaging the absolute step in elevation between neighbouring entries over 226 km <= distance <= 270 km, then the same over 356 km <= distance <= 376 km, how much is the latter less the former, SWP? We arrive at -11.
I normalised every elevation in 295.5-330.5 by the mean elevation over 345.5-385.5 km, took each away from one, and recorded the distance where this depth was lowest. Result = 328.0 km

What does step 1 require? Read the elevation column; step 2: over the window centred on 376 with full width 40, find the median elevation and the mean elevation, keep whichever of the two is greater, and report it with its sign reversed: -105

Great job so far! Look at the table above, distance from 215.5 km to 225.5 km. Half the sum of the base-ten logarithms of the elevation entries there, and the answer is 2.00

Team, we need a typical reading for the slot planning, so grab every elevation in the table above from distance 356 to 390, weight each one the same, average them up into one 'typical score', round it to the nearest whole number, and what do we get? 105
